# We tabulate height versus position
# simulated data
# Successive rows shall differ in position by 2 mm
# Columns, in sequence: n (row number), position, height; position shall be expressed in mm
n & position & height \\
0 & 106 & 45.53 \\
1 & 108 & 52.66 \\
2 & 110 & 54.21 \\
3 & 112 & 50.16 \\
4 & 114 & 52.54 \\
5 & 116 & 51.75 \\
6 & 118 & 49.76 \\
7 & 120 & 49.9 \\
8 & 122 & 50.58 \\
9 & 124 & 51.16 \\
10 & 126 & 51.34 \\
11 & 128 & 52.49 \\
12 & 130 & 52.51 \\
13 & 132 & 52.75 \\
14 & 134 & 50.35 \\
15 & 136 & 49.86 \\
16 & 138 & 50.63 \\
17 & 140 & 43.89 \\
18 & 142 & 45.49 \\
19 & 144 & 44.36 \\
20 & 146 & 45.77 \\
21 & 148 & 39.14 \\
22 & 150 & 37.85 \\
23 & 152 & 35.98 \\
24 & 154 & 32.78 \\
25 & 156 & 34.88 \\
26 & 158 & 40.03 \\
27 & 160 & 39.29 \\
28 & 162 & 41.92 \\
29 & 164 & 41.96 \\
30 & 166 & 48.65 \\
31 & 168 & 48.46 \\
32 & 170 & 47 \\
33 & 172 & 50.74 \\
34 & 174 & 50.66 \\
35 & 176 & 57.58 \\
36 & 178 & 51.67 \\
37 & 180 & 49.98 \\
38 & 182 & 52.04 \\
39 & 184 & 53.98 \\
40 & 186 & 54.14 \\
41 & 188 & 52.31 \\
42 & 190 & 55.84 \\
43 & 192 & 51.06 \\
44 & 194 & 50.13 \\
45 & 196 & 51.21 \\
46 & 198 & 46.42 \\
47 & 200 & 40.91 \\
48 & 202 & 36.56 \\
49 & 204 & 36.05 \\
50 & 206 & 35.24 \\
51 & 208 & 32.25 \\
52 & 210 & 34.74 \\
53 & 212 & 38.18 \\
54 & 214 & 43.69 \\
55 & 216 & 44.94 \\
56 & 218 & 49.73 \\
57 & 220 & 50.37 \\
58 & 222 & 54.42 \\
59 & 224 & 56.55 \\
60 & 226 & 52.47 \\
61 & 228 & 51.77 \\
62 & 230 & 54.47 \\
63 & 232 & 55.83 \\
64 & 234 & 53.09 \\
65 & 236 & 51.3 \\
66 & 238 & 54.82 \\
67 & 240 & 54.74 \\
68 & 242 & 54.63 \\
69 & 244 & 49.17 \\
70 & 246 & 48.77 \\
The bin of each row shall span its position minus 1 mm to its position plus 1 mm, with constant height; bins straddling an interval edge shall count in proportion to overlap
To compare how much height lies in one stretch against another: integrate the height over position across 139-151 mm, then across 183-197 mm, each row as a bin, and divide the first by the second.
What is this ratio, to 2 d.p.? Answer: 0.70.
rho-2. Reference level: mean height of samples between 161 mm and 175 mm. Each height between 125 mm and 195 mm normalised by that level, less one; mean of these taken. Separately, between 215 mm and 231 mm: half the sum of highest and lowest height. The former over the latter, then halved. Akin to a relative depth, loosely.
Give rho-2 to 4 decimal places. 0.0001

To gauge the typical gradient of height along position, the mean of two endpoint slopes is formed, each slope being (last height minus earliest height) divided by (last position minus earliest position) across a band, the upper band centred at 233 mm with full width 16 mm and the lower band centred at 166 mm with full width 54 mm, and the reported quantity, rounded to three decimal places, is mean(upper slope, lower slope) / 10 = 0.015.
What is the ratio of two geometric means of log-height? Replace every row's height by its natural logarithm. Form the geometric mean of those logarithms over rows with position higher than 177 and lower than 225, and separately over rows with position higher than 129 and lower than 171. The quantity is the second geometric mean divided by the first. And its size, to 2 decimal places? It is 0.99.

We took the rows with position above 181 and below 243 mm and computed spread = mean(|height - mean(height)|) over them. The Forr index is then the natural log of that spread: 1.82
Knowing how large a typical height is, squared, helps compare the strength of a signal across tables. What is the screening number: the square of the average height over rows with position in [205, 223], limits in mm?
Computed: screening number 1816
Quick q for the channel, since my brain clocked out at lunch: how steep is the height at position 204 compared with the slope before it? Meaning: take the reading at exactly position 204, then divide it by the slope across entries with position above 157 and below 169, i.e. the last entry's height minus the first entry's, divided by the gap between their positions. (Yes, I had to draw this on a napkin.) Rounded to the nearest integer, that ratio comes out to 43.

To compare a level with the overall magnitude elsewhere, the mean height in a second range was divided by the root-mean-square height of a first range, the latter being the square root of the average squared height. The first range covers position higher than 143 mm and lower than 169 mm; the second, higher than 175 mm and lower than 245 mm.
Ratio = 1.19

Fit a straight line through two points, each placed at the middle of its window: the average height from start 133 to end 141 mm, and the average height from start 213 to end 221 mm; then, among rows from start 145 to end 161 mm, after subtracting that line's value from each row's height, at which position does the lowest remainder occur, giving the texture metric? 154 mm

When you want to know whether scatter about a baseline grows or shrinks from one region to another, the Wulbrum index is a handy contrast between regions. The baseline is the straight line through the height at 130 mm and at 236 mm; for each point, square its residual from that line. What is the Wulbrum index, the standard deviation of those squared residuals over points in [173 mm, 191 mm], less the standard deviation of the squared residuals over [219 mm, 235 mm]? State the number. 1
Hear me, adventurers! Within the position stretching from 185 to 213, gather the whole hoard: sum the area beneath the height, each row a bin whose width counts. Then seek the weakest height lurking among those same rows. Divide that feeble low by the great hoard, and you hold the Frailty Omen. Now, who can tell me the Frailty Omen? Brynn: 0.026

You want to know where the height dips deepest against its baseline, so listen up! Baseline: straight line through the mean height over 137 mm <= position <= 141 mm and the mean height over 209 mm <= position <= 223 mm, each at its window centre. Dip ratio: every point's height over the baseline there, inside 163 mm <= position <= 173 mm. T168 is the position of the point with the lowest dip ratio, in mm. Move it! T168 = 164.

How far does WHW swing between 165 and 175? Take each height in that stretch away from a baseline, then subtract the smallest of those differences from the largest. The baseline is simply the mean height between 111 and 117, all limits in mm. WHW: 4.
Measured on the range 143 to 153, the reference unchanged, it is 10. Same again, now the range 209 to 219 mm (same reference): 15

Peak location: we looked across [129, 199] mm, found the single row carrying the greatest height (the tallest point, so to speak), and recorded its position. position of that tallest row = 176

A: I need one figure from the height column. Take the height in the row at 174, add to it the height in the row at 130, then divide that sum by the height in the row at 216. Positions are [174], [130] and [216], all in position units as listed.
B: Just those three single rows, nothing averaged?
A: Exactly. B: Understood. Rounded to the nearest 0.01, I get 2.30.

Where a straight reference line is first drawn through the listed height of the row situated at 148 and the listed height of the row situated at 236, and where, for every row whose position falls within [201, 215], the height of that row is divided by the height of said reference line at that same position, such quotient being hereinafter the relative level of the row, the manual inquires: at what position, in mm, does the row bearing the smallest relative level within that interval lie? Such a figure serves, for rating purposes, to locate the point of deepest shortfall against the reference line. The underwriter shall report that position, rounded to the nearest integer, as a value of 208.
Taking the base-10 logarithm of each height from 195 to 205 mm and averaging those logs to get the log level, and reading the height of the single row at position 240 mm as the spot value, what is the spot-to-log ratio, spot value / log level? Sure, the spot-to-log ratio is 33.8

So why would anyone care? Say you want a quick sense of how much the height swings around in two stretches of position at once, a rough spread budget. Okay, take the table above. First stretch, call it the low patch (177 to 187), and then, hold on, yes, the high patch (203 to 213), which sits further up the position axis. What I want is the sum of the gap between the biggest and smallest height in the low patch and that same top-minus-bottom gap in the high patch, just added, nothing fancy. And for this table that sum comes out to 10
